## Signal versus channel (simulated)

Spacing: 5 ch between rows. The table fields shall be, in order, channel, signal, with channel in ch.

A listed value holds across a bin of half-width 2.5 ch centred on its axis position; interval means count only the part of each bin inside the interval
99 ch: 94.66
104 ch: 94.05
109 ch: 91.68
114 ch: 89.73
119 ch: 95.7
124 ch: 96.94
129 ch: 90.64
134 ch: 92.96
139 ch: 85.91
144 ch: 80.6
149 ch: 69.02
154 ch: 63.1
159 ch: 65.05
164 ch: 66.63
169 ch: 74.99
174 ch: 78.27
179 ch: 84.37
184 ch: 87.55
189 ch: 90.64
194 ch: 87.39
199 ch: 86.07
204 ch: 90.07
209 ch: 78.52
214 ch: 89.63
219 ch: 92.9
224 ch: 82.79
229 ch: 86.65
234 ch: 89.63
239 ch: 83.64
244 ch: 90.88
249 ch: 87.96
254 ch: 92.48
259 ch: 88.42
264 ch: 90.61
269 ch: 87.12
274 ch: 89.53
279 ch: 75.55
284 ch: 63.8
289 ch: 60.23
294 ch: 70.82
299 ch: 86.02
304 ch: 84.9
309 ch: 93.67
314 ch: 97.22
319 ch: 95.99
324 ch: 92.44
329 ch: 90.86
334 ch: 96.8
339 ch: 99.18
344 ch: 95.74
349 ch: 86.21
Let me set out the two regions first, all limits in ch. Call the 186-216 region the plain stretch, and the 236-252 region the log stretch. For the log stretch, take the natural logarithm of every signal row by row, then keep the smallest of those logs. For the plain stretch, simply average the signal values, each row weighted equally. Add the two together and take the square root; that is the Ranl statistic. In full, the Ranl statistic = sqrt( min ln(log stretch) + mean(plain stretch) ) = 9.56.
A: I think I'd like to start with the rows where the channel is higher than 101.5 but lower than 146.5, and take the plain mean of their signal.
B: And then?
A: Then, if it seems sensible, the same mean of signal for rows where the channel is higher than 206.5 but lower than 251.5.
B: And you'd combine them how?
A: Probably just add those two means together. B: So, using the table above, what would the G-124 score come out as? 178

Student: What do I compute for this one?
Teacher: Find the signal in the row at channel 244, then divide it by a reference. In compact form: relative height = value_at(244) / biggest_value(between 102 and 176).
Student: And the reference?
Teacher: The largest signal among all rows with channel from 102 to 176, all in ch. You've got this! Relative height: 0.94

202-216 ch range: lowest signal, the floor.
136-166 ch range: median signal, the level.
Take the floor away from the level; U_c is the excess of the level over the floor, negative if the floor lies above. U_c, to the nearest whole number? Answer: -11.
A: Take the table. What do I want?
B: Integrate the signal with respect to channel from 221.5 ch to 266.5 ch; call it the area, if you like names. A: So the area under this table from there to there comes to 3965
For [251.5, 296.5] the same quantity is 3593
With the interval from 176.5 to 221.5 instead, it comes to 3936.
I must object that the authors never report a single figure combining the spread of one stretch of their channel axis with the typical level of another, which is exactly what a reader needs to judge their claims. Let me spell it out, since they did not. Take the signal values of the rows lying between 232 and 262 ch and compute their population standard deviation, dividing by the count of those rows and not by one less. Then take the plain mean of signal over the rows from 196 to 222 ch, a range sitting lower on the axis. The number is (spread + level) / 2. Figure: 45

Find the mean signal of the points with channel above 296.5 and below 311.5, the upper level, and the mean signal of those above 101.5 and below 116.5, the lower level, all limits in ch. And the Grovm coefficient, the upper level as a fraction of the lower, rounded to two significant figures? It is 0.96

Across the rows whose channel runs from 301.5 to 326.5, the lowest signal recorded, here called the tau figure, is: 84.9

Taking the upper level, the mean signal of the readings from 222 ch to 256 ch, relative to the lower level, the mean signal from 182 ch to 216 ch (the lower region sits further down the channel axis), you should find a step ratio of 1.007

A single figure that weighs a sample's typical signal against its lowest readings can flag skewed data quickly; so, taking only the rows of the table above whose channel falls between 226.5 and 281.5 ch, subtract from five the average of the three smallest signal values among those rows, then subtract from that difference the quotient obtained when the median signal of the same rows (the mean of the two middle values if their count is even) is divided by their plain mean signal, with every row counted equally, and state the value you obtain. -78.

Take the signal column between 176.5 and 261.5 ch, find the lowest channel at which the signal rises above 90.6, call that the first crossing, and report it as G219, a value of 189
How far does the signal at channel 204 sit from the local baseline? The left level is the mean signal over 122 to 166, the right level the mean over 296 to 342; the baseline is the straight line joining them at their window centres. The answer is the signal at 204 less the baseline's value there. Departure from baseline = 6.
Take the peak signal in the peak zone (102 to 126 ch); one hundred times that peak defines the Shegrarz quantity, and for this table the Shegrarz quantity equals 9694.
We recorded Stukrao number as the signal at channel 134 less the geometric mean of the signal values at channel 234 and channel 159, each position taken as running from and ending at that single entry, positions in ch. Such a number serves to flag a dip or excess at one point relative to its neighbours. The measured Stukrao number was 17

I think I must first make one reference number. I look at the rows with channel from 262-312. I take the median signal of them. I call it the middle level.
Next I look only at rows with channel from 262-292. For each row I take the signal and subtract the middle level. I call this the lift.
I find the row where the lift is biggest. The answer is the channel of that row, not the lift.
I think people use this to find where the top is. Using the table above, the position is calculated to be 264 ch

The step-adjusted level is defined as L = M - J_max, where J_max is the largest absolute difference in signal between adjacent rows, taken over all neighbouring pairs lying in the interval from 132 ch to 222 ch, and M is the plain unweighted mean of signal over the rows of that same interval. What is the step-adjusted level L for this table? 69.7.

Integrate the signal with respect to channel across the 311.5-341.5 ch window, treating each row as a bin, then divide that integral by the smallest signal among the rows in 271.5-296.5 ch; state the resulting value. 48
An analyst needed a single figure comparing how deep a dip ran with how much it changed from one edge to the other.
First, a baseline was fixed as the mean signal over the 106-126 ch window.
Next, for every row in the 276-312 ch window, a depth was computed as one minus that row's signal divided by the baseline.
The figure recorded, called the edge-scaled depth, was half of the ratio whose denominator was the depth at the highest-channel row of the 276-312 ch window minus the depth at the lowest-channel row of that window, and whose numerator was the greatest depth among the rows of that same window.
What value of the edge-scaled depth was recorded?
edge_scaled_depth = -0.9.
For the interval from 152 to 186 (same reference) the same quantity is -0.6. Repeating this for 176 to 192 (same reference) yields -0.7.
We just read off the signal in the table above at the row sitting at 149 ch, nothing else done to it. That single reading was 69.02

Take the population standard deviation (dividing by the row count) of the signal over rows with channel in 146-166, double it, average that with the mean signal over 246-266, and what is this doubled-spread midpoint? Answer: 47.1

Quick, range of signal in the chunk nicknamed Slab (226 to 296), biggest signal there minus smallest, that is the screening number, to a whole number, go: 32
